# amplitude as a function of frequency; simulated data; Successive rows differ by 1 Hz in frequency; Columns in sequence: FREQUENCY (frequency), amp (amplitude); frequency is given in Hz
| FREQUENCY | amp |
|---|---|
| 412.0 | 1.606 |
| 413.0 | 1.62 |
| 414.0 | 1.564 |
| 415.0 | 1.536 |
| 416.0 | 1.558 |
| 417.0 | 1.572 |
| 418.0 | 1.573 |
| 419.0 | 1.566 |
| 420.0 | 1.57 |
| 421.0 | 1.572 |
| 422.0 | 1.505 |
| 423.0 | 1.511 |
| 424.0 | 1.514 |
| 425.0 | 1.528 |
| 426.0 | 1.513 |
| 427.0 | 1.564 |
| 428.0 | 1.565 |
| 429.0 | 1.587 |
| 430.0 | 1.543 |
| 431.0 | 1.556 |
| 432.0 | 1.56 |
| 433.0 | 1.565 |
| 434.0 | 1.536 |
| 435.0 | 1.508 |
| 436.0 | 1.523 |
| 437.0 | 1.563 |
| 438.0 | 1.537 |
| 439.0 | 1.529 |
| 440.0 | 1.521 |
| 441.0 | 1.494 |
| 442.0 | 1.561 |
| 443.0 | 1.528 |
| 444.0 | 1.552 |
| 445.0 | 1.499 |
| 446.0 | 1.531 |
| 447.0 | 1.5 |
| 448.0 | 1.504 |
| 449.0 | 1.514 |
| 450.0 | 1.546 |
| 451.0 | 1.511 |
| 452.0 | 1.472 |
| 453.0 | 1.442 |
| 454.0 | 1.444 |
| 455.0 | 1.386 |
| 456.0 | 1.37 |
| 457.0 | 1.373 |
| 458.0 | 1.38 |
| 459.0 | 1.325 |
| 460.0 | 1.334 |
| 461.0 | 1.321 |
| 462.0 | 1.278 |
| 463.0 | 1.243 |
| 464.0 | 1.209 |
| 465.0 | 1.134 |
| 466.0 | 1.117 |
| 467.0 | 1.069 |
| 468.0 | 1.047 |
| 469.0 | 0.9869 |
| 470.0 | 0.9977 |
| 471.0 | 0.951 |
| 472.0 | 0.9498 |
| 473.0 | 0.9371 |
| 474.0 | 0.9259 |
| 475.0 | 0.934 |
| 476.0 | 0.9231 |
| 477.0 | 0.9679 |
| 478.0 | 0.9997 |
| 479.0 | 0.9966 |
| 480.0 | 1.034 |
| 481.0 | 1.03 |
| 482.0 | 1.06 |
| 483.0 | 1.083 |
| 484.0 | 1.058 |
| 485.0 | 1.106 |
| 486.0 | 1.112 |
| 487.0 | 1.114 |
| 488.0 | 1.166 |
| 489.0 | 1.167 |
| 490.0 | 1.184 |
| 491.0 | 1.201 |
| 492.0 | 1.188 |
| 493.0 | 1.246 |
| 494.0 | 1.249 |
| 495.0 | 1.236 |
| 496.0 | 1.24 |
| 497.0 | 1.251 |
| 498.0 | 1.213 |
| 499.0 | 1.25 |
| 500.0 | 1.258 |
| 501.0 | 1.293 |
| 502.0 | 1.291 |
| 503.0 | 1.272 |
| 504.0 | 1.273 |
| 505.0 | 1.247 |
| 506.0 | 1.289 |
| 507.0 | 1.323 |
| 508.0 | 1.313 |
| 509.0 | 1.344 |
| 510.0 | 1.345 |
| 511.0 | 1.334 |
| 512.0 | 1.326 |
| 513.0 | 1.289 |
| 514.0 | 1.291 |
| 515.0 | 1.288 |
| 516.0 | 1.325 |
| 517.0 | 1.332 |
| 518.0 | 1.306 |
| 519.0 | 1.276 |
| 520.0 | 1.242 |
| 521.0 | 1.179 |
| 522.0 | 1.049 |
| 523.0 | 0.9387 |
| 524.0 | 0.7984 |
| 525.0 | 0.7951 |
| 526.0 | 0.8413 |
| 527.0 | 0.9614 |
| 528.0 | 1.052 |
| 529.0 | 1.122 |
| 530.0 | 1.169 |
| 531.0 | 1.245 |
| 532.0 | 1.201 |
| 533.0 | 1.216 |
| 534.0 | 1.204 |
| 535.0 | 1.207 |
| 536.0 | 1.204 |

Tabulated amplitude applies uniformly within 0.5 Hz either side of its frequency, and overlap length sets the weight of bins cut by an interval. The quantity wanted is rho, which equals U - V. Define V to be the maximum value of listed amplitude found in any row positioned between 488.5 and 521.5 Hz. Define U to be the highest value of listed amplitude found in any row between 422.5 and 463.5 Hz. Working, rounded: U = 1.587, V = 1.345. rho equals 0.2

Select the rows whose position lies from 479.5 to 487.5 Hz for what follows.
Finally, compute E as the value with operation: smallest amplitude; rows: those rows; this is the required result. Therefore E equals 1.03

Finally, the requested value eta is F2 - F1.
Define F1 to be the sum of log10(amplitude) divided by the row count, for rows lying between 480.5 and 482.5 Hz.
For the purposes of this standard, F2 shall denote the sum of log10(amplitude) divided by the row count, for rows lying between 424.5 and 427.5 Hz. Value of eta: 0.17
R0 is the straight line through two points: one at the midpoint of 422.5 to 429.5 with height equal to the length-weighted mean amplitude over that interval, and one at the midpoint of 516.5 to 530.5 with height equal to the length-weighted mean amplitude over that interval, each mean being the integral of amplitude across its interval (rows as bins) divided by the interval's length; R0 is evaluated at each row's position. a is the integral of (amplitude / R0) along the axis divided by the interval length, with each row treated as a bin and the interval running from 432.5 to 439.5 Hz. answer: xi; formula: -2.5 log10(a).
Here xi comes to -0.03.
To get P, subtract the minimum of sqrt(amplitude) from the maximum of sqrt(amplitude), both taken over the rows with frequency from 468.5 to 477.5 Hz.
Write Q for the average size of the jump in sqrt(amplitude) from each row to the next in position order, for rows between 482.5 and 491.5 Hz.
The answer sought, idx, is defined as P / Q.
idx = 4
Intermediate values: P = 0.038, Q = 0.0099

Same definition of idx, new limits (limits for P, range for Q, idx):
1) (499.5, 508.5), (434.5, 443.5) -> 3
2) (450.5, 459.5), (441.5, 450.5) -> 7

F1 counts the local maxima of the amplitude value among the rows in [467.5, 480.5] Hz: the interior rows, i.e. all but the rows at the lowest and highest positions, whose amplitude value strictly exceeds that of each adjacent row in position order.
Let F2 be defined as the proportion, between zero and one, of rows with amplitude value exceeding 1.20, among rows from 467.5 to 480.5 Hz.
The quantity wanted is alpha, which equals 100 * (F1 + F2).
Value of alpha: 300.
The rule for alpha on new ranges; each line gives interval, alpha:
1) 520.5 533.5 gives 123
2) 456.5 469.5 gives 262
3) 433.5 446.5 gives 400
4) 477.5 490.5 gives 200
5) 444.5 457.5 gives 400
